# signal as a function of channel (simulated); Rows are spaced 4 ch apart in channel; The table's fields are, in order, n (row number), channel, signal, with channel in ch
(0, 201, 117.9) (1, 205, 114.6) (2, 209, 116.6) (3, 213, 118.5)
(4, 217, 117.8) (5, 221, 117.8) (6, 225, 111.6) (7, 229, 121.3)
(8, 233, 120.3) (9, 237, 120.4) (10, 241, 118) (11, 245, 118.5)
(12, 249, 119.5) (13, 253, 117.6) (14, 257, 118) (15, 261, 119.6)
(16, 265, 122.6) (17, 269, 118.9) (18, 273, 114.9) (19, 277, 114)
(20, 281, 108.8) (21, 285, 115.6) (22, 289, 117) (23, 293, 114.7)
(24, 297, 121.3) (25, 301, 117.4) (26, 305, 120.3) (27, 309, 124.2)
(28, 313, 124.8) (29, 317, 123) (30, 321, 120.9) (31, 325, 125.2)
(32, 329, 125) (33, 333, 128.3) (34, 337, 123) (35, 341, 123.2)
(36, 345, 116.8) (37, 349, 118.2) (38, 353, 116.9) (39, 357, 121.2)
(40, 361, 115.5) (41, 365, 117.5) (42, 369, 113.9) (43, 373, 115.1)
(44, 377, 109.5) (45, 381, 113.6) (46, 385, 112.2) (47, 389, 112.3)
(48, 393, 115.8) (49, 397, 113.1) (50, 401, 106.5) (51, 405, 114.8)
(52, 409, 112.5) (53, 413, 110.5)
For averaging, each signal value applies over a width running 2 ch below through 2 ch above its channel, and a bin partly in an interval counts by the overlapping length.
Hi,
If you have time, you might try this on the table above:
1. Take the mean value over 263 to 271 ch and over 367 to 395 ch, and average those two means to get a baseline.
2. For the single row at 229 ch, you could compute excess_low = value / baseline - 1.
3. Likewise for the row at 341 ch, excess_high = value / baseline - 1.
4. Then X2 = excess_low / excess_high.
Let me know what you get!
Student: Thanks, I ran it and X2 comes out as 0.69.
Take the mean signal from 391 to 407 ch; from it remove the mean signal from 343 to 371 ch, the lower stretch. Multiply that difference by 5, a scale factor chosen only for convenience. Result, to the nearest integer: -23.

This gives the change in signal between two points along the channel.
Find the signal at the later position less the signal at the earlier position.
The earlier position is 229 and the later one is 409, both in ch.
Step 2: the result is -8.8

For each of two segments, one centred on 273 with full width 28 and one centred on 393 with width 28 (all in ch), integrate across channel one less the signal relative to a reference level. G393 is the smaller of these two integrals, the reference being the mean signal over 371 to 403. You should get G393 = -1.0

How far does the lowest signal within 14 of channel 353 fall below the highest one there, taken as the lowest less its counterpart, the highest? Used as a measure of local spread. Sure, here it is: -7.7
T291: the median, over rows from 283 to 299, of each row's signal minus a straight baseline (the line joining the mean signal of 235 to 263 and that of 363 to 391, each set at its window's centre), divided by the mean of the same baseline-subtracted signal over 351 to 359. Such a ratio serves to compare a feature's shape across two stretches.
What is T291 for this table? -0.19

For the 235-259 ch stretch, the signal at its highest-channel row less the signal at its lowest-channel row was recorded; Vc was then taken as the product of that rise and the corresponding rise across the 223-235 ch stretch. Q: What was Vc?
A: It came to -21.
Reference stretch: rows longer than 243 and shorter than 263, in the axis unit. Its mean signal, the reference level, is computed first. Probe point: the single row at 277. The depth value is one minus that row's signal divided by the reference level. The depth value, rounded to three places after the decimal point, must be 0.039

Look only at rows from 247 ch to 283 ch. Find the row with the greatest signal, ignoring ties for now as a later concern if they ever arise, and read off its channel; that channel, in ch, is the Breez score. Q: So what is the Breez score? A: 265 ch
